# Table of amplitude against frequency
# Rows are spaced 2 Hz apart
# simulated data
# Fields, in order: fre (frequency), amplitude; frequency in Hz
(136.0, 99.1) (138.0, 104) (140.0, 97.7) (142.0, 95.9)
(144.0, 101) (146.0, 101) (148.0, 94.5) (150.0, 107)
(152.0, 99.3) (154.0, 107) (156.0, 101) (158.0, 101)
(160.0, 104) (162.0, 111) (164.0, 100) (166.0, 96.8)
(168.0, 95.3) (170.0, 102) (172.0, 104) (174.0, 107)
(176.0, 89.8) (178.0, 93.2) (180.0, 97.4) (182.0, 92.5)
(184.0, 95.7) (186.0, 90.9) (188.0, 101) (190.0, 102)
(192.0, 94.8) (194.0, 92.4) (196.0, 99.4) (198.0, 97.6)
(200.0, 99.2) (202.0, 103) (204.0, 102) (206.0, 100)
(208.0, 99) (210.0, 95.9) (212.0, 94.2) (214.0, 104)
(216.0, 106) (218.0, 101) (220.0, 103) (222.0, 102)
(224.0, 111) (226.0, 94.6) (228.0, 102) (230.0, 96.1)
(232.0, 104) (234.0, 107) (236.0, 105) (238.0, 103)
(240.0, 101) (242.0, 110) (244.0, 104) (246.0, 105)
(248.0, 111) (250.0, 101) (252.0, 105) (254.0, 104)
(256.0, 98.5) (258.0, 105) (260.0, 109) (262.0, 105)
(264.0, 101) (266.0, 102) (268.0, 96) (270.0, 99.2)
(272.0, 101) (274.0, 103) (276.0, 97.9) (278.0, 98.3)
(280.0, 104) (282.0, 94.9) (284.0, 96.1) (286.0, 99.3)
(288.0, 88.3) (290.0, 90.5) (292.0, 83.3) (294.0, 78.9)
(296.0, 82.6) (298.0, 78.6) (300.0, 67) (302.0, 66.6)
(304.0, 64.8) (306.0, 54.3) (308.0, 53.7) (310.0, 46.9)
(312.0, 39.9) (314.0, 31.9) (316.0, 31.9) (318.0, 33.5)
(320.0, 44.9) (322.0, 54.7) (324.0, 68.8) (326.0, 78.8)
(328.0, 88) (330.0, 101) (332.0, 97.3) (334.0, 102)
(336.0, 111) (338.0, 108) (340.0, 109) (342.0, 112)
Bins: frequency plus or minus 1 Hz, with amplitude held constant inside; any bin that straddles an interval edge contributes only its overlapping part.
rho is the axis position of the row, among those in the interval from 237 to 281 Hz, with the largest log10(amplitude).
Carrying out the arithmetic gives 248.0 Hz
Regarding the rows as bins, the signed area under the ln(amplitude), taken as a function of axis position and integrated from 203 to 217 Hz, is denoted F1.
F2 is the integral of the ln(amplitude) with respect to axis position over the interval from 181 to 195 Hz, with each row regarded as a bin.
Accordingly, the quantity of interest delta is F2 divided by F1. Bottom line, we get 0.99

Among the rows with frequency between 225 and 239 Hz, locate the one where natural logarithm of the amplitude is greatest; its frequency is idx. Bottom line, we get 234.0 Hz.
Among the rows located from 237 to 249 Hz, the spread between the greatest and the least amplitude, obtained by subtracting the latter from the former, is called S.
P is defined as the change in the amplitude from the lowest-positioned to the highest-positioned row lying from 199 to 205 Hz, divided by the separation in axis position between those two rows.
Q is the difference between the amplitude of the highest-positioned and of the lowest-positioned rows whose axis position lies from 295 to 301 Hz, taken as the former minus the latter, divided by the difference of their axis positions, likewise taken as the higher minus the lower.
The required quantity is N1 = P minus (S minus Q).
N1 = -13.2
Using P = 0.70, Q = -3.9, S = 10.0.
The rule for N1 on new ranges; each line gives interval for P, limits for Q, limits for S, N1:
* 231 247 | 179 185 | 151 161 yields -8.1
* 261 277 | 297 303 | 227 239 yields -14.4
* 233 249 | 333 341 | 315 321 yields -11.5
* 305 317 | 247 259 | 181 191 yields -13.9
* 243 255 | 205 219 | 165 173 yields -8.6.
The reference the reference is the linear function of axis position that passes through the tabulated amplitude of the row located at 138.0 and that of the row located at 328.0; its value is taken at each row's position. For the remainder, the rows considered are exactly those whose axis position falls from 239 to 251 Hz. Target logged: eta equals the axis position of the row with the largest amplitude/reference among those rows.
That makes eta 248.0 Hz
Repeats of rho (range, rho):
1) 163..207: 174.0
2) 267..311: 280.0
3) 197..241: 224.0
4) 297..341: 336.0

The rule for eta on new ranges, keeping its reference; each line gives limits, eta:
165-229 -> 224.0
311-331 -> 330.0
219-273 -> 248.0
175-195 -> 190.0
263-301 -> 280.0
